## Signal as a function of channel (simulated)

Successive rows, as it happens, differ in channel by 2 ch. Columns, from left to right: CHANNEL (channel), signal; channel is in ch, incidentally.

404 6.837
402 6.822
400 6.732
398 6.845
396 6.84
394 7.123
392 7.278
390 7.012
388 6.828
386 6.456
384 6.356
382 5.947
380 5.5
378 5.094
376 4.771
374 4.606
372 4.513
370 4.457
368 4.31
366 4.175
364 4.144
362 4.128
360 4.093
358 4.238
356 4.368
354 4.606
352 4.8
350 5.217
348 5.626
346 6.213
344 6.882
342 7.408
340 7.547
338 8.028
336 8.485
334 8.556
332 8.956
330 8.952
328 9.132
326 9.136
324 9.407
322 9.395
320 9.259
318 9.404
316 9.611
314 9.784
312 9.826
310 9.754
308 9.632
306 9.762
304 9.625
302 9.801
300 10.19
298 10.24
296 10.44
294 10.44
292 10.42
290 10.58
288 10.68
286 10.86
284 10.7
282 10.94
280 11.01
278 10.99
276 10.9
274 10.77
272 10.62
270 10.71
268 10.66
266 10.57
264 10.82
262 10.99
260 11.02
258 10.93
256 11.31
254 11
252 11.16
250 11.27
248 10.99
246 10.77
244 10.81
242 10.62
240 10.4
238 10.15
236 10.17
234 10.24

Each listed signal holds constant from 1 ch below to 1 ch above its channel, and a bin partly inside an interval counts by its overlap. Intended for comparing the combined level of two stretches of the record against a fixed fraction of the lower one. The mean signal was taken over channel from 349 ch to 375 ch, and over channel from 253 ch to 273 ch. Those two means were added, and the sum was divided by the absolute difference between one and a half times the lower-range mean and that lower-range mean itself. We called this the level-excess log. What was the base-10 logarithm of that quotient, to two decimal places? 0.45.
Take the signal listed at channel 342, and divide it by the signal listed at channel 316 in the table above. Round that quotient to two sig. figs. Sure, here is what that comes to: 0.77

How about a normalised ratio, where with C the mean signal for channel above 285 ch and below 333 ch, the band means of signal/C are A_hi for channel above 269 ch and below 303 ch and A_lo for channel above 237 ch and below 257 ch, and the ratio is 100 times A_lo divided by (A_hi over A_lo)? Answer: 113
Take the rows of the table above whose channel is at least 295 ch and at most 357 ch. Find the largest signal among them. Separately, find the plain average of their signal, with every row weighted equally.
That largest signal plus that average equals 18.8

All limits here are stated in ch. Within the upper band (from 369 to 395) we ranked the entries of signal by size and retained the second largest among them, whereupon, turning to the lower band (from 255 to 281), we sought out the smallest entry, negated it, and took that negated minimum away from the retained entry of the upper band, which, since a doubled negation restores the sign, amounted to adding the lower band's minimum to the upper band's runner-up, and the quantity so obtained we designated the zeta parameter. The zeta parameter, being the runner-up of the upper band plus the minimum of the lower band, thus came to 18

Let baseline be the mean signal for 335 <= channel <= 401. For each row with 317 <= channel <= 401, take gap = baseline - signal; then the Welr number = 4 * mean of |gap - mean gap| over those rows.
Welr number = 6.2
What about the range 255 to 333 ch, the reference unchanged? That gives 2.5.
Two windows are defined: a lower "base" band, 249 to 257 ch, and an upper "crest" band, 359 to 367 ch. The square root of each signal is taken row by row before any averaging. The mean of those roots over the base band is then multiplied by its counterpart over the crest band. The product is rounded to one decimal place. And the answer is 6.8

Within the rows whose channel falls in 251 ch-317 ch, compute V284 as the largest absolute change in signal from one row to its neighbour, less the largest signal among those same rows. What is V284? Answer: -10.92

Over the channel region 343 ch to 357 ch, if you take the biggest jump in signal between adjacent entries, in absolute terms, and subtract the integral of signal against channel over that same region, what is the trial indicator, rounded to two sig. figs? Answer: -75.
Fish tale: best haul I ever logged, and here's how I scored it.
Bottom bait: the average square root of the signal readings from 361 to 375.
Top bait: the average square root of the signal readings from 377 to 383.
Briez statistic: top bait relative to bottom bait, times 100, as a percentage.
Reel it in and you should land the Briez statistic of 113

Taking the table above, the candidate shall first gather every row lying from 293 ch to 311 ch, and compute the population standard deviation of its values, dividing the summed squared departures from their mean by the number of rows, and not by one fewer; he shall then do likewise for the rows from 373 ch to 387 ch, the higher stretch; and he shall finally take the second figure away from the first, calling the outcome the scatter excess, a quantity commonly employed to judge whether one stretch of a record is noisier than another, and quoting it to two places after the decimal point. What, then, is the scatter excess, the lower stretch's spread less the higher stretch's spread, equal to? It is -0.37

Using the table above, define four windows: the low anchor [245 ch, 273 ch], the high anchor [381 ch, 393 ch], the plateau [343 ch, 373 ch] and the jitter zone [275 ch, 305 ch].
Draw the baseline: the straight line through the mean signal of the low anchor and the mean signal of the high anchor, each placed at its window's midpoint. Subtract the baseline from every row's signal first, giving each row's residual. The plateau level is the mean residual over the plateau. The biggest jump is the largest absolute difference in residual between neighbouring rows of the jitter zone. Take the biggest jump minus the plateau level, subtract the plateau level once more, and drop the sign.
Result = 6.0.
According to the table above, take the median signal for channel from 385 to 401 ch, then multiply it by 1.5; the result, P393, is 10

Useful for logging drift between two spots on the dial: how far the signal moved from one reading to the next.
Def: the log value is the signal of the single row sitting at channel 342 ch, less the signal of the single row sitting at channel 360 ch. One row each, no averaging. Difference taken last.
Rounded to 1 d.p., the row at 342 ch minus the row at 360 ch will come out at 3.3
